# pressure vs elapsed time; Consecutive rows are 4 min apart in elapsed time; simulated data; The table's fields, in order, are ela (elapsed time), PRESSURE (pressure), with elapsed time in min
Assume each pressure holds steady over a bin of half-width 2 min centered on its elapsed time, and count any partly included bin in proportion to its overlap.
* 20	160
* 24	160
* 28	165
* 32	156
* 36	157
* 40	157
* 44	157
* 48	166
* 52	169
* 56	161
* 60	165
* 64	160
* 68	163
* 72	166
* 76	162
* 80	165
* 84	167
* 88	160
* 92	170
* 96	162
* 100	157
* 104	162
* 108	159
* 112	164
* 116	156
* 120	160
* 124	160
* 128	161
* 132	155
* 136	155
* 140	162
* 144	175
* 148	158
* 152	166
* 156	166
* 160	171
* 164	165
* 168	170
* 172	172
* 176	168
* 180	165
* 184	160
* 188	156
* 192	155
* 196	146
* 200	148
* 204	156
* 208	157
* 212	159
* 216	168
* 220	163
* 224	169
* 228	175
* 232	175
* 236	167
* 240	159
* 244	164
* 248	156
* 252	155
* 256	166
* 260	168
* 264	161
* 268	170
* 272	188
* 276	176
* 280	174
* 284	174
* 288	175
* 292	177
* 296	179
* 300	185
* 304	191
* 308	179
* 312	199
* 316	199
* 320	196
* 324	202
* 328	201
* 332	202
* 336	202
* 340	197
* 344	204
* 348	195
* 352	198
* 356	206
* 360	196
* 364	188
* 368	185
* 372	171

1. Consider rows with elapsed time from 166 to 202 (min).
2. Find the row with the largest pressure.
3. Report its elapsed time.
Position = 172 min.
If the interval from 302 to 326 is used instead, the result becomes 324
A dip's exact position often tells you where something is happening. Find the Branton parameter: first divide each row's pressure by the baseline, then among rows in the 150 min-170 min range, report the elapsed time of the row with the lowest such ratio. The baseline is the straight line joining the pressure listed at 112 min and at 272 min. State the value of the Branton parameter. 164 min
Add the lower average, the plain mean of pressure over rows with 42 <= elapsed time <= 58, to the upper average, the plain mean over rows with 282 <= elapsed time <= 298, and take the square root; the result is 18.4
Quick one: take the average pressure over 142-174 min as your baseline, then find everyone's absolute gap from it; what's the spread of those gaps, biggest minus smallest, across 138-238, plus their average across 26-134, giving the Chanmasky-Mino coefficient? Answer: 28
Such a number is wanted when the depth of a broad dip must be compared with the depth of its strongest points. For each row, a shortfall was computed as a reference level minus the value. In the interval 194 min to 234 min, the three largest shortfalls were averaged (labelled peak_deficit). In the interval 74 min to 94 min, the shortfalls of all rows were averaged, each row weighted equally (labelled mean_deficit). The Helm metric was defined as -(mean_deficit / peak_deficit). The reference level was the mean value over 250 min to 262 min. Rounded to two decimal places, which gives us 0.14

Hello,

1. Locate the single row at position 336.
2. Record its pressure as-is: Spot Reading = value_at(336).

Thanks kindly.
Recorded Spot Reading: 202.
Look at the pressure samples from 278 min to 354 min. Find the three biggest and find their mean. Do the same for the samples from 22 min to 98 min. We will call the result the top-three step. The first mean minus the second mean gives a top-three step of 34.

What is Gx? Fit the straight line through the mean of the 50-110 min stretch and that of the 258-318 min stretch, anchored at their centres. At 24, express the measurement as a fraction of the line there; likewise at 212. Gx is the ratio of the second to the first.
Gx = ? 0.909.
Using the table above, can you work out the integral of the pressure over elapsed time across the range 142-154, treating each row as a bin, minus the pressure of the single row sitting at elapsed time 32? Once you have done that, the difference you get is 1840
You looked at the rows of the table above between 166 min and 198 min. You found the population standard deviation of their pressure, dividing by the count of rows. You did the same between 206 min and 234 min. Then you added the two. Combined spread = 15.0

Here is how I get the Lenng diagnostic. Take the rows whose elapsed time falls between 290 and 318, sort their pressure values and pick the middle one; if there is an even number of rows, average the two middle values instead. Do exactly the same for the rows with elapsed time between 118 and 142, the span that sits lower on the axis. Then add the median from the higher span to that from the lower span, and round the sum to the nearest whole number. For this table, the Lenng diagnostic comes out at 345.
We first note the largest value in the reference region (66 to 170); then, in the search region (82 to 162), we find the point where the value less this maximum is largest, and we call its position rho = 144 min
